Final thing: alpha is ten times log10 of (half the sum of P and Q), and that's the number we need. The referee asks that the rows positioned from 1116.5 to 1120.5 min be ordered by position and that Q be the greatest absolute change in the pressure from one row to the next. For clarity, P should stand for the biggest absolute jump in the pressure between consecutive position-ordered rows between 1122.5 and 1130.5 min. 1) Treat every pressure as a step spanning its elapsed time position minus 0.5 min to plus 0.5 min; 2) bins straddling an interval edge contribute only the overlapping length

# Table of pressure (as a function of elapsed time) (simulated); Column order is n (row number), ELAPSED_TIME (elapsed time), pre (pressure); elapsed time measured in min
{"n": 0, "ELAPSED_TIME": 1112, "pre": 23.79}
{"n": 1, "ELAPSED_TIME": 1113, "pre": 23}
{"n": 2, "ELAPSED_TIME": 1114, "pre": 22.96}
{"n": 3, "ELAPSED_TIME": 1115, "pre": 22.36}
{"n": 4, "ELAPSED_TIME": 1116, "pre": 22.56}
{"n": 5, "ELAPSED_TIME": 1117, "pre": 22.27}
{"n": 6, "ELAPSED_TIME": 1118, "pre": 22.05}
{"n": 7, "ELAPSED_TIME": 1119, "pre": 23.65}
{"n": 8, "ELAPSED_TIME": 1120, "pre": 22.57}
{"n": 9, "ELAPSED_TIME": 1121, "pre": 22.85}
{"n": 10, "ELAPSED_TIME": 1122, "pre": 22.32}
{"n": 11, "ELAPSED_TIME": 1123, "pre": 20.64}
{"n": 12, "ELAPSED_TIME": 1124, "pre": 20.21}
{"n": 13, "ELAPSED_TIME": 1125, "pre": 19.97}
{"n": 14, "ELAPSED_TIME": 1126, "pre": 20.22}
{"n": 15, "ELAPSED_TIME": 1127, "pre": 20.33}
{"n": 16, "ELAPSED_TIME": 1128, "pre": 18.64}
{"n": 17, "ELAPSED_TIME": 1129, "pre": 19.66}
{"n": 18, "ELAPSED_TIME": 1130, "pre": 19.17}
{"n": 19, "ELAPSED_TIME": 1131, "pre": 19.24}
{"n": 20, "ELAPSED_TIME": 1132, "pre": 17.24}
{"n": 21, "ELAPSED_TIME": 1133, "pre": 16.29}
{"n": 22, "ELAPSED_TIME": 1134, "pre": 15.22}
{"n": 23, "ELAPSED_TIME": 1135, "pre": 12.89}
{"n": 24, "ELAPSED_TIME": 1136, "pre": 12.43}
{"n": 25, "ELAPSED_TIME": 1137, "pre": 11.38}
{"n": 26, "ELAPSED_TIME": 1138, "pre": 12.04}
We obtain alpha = 2.2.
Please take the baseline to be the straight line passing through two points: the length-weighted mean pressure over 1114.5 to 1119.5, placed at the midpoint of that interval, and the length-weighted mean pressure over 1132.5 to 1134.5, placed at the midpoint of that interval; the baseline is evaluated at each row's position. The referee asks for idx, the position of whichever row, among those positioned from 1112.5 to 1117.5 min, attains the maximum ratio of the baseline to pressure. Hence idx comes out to 1113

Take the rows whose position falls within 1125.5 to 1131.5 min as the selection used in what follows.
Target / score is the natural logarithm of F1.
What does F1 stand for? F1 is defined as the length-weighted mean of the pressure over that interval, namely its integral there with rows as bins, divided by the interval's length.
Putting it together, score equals 2.97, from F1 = 19.5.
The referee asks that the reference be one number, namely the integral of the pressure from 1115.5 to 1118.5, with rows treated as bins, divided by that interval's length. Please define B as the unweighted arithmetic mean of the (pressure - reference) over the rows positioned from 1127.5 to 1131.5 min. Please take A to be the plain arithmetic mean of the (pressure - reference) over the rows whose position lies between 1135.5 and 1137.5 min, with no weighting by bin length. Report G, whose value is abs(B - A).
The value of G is 7.3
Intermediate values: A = -10.4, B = -3.1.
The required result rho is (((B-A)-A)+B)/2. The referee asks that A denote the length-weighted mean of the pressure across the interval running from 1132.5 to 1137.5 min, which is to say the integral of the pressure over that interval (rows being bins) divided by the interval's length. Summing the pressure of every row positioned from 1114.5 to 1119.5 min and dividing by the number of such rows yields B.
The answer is 8.9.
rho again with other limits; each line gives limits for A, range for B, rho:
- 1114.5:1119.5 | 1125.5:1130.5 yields -3.0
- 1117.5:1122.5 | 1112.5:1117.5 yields -0.1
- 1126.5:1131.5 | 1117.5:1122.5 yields 3.3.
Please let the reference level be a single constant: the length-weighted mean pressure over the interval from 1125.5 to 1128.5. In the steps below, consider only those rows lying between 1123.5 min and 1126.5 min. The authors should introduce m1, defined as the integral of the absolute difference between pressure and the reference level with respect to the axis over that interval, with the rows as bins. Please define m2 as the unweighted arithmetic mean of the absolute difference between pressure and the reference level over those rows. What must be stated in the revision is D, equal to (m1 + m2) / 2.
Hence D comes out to 0.8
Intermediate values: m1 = 1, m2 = 0.4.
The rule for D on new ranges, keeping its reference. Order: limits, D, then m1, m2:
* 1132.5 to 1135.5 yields 9.9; 15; 4.9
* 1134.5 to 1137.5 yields 15.0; 22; 7.5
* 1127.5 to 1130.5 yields 1.1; 2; 0.6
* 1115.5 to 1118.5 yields 5.1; 8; 2.6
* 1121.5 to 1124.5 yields 2.7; 4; 1.3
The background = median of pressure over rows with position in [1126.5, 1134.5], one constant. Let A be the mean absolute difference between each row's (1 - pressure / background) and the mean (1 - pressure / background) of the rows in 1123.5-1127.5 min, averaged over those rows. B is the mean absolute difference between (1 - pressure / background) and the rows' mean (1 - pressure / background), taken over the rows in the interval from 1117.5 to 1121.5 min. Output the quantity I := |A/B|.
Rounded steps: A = 0.006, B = 0.02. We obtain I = 0.2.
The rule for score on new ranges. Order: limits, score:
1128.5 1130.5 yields 2.97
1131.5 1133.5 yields 2.82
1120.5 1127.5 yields 3.04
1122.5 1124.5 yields 3.02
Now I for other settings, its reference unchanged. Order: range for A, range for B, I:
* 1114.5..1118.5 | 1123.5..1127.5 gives 1.4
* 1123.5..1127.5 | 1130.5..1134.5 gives 0.1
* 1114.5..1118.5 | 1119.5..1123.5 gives 0.2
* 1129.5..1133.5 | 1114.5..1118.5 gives 8.1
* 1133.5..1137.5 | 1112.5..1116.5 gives 4.3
